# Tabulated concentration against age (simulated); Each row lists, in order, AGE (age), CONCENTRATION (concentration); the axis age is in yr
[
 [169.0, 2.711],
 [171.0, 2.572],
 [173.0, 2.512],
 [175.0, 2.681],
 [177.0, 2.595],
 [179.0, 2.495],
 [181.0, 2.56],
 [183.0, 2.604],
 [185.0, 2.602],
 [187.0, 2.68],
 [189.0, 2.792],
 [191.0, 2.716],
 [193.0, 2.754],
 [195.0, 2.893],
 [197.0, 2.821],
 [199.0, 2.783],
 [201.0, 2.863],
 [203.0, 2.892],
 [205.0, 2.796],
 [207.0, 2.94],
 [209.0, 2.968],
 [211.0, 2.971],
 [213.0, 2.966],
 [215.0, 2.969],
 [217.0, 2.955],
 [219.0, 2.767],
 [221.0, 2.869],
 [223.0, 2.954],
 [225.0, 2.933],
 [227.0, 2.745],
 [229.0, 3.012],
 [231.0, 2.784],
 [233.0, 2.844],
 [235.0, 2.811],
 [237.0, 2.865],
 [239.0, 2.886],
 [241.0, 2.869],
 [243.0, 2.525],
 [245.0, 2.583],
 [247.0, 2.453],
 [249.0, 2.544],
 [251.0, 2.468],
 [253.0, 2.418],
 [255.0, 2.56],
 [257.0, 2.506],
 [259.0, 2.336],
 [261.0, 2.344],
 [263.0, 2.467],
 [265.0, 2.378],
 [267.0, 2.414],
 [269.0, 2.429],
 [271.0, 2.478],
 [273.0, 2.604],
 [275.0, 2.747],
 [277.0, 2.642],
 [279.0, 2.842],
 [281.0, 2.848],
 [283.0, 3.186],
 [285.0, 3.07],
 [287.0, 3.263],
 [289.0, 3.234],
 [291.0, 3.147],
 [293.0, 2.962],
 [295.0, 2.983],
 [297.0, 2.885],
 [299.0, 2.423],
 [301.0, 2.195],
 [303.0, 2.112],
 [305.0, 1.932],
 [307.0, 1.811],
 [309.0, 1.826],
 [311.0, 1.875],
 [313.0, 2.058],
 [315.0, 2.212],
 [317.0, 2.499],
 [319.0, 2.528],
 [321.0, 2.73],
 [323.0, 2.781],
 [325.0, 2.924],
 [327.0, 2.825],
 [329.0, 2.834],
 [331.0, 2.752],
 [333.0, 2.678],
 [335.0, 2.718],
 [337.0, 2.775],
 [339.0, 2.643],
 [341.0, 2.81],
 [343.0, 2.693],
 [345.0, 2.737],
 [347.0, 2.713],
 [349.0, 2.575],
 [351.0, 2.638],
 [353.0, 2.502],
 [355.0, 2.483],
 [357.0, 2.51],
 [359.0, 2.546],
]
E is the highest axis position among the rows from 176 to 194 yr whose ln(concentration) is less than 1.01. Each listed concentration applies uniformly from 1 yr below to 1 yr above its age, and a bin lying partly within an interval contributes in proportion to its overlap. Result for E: 191.0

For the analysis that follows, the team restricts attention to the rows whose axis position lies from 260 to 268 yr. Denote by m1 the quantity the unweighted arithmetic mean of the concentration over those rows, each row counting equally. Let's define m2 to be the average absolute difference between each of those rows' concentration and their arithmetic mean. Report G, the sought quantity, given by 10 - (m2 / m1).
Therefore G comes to 9.983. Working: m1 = 2.4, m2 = 0.04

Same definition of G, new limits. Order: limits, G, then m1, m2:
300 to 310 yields 9.928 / 2.0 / 0.14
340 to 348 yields 9.987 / 2.7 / 0.04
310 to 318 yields 9.910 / 2.2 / 0.19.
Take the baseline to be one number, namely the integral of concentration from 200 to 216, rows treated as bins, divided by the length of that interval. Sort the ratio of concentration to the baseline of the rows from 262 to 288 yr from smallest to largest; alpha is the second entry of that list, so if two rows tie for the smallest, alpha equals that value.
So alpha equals 0.83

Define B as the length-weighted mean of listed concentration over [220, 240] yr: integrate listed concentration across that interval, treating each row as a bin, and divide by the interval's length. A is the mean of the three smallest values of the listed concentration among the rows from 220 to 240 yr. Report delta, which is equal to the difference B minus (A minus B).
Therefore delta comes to 2.96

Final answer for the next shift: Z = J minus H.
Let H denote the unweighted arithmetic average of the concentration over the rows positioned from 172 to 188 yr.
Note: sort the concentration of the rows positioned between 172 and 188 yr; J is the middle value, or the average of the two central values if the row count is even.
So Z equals 0.007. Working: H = 2.59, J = 2.60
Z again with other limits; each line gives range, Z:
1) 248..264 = 0.012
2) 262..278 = -0.047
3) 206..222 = 0.035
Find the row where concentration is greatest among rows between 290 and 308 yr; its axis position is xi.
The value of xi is 291.0 yr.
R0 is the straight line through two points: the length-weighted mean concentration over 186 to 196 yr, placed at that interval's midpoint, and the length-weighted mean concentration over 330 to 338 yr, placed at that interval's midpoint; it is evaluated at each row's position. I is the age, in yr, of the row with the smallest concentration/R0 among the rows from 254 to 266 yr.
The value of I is 259.0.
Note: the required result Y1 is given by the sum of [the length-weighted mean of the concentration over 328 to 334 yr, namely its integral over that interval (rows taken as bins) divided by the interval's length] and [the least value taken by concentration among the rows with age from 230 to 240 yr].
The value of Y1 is 5.5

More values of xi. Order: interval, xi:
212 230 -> 229.0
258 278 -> 275.0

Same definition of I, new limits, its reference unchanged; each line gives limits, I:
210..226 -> 219.0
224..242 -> 227.0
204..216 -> 205.0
